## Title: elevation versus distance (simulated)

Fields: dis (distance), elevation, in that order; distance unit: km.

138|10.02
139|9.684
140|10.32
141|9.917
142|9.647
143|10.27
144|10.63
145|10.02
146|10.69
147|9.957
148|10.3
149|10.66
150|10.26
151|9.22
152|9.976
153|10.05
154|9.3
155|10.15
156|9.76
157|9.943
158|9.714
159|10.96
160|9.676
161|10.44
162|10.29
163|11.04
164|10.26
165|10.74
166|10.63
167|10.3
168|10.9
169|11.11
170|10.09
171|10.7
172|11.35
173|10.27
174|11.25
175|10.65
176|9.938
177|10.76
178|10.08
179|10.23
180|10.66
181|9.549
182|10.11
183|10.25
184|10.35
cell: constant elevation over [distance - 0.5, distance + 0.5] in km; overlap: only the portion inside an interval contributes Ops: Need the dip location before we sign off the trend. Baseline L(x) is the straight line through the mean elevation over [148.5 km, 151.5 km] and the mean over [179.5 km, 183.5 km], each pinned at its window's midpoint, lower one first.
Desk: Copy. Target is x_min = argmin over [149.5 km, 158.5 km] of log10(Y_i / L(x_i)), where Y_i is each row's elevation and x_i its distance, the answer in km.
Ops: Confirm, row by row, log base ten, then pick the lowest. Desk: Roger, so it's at 151 km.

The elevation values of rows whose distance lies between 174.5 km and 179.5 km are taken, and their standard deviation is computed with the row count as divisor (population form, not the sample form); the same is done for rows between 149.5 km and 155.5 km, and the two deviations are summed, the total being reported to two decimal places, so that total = 0.73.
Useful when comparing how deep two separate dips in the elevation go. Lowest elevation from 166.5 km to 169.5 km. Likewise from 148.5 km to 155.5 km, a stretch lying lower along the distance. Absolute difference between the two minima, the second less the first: 1.1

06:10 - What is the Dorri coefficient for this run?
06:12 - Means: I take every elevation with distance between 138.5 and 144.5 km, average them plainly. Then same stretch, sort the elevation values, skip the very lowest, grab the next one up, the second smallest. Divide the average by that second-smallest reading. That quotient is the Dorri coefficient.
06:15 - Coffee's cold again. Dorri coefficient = 1.041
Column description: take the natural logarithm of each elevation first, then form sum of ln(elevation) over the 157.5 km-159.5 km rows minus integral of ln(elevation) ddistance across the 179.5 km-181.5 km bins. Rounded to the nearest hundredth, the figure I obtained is 0.04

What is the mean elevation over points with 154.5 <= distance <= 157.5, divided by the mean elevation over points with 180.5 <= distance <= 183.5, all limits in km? 0.998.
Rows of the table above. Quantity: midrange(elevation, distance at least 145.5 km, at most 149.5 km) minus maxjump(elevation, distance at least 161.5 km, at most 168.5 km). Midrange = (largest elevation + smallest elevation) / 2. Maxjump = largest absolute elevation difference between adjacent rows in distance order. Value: 9.54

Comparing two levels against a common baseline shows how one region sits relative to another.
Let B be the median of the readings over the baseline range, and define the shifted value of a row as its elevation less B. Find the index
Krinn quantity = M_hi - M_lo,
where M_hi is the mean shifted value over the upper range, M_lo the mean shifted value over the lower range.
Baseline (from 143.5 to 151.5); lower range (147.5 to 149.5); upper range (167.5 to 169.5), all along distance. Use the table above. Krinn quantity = 0.5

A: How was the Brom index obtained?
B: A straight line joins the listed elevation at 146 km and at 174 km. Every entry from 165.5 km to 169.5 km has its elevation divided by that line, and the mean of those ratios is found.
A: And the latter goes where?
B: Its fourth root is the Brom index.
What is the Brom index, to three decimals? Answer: 0.991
